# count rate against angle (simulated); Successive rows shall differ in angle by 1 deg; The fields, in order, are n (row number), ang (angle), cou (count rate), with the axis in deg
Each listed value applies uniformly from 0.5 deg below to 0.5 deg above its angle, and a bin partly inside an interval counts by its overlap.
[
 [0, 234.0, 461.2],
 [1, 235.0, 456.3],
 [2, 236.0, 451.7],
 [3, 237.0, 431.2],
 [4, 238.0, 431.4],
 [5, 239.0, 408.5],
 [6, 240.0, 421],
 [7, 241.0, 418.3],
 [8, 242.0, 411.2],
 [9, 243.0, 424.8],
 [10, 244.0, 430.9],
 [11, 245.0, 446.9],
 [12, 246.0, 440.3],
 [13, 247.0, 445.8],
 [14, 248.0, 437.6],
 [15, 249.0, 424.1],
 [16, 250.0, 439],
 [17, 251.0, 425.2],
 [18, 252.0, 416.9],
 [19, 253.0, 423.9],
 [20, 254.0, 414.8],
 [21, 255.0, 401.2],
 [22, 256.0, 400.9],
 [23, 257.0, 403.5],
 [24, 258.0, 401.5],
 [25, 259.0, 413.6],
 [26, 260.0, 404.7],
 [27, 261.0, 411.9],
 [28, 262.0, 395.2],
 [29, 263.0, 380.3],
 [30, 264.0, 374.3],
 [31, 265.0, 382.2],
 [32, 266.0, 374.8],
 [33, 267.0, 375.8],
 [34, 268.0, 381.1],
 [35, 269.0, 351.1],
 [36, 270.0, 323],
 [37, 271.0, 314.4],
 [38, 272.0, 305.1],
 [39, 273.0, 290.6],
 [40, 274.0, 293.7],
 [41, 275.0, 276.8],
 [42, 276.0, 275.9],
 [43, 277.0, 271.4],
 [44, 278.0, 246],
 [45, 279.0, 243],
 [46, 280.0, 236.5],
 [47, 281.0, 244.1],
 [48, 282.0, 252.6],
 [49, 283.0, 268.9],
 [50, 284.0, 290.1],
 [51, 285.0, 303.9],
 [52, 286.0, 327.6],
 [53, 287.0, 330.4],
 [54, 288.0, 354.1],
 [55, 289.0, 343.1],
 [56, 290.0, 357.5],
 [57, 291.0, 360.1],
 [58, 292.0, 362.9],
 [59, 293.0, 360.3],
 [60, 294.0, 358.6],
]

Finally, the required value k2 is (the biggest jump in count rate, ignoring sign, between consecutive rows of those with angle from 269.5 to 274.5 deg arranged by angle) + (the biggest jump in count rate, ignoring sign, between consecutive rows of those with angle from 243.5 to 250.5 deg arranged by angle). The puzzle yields 30.5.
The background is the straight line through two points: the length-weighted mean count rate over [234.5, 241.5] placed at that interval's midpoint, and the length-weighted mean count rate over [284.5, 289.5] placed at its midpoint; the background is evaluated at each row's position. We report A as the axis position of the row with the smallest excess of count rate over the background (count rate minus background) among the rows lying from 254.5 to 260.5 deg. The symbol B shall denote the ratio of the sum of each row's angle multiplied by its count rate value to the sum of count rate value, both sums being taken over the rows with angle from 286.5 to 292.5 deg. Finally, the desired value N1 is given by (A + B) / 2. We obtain 272.3 deg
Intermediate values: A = 255.0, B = 289.5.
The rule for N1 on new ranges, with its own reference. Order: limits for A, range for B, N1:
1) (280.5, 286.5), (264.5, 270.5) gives 274.2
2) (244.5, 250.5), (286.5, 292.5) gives 269.3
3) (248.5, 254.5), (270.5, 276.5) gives 262.7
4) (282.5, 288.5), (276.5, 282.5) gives 281.2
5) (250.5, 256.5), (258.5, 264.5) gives 258.2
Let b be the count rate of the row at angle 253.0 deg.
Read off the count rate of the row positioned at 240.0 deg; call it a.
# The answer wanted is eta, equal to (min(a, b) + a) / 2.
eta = 421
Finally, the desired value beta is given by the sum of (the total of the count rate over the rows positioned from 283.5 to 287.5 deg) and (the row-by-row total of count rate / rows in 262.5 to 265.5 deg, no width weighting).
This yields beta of 2389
